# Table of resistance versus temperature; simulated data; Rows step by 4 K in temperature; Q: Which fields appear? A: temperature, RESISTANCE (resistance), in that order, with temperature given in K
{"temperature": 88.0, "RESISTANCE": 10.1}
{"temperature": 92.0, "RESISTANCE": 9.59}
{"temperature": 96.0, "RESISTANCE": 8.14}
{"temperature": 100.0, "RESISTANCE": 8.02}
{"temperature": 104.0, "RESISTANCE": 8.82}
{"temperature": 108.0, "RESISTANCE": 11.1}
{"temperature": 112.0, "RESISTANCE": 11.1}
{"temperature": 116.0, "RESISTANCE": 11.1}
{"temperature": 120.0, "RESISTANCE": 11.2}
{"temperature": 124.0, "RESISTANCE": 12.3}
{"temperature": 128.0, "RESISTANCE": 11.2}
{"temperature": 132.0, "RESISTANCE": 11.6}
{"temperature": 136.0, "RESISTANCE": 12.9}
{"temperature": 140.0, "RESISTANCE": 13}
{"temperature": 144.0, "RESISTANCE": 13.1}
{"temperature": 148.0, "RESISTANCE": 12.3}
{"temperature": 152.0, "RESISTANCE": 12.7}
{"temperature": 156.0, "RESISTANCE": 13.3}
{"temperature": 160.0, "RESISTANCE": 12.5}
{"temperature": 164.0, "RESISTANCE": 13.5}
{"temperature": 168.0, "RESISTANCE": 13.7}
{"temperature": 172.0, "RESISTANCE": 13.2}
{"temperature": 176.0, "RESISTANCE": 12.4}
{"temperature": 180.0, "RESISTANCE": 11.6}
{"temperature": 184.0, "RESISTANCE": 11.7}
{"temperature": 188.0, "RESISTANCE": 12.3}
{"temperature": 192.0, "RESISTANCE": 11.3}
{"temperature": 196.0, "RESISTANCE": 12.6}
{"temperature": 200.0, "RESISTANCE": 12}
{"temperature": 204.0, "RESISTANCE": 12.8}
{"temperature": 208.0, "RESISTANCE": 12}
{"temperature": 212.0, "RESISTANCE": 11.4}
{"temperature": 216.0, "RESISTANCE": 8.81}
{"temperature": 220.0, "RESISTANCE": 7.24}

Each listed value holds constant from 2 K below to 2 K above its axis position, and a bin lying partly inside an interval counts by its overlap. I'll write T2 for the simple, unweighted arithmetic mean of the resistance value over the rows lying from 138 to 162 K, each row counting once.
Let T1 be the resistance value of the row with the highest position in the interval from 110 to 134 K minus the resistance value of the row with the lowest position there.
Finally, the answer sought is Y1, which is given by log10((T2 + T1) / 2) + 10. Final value 10.8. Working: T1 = 0.5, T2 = 12.8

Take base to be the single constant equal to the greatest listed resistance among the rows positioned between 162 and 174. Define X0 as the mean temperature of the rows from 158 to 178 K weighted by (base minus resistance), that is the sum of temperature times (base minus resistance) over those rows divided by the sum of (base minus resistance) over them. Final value 168.6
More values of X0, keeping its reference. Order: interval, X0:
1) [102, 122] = 110.7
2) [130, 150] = 138.9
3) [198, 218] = 210.7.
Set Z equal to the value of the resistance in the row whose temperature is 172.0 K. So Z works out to 13.2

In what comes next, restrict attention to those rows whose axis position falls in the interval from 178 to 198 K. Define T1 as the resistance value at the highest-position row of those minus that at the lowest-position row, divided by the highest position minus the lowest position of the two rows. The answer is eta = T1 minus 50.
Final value -49.9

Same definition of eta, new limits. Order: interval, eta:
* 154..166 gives -50.0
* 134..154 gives -50.0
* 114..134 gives -50.0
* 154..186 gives -50.1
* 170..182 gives -50.2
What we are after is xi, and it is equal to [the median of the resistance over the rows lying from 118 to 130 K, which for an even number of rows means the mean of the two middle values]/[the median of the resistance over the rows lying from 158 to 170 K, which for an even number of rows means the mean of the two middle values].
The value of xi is 0.83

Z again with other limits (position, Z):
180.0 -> 11.6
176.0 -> 12.4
